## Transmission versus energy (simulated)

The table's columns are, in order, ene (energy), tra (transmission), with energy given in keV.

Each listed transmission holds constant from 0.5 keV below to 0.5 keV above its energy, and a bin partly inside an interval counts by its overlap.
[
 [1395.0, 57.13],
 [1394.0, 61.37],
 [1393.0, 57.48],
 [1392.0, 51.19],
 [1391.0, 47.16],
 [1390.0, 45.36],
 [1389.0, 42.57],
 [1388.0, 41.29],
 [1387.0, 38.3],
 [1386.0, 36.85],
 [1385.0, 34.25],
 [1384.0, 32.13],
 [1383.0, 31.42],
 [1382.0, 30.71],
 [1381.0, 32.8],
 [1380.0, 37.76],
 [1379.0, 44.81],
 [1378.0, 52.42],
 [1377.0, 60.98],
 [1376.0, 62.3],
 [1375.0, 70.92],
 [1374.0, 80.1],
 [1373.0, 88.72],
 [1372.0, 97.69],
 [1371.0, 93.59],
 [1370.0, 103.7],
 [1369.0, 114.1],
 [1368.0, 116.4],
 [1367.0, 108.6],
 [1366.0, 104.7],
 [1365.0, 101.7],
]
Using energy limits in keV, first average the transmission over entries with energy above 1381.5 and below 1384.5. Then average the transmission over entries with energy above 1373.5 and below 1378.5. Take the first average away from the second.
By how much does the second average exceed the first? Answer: 34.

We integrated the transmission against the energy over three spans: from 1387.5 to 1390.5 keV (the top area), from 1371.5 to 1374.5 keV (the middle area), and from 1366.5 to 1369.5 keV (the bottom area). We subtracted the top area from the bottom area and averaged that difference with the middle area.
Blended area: 238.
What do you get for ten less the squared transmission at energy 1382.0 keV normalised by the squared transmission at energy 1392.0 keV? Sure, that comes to 9.6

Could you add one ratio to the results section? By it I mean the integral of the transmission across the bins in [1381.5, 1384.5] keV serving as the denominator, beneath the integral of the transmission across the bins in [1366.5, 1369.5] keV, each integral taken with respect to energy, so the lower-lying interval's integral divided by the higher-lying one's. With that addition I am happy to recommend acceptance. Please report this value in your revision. 3.6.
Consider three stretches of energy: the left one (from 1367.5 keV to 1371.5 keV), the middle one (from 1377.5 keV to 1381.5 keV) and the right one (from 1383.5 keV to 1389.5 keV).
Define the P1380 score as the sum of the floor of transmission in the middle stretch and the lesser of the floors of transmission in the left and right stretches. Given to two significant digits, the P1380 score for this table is 65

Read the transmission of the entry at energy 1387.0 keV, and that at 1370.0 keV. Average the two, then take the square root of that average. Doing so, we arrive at 8.4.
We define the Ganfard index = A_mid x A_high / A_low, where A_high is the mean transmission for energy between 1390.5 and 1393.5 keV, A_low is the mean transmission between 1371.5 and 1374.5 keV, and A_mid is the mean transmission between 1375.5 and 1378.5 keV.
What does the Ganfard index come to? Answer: 34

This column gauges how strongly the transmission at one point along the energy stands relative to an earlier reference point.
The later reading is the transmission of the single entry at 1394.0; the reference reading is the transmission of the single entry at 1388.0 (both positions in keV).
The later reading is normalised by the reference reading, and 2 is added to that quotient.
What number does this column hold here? 3.49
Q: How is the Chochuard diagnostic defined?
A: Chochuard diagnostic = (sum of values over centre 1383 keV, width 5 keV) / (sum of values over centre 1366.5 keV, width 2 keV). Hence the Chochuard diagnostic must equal 0.76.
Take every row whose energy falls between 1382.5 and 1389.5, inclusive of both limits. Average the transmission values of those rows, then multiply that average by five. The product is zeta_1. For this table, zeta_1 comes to 183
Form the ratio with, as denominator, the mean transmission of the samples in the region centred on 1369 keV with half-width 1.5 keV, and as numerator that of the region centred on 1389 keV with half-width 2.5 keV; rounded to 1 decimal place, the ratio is 0.4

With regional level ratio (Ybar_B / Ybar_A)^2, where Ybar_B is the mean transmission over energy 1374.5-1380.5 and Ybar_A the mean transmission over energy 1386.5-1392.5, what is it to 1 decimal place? 1.5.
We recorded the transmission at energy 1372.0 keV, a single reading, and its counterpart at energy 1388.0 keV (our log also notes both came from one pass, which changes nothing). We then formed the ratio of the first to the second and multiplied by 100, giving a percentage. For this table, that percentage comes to 237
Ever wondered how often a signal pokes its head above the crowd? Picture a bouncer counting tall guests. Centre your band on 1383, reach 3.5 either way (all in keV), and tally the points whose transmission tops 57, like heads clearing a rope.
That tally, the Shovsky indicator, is 0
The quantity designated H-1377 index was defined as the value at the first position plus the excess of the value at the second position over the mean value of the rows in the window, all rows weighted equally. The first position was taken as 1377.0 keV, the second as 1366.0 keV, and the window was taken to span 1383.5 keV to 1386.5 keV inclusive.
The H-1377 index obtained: 131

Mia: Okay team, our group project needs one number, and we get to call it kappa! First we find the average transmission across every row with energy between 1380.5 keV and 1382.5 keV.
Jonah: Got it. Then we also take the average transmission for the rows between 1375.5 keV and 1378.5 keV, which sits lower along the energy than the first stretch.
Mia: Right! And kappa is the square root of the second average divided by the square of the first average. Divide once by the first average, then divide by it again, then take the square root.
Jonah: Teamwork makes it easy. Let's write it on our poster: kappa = 0.24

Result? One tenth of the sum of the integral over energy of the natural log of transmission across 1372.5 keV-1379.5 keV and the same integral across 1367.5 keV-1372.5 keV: 5.2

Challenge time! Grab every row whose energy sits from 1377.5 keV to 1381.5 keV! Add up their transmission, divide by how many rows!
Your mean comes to 42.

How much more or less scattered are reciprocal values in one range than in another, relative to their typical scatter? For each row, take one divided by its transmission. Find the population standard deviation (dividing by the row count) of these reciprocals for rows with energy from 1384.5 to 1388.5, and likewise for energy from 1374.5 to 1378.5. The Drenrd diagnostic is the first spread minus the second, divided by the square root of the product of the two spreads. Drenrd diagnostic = 0.0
